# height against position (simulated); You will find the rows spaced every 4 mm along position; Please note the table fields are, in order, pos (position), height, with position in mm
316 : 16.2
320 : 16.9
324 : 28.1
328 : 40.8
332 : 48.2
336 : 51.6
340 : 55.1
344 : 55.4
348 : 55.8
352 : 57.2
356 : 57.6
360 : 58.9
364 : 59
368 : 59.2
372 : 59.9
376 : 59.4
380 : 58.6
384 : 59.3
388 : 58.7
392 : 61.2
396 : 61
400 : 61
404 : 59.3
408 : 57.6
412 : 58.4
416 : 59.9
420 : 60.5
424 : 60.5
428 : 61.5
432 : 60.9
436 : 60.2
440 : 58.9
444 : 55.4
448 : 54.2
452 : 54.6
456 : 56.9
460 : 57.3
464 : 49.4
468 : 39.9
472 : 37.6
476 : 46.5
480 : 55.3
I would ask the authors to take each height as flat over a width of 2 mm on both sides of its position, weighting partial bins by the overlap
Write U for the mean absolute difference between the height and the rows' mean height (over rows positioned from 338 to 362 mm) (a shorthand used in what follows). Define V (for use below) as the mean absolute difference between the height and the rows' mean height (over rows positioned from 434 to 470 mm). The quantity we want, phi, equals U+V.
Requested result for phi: 5.4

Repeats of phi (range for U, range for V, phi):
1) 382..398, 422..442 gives 1.7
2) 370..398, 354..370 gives 1.4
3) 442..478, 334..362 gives 7.8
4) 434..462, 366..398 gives 2.5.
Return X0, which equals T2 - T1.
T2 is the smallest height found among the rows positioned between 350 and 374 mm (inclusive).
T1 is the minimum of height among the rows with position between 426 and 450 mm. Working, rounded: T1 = 54.2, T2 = 57.2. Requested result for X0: 3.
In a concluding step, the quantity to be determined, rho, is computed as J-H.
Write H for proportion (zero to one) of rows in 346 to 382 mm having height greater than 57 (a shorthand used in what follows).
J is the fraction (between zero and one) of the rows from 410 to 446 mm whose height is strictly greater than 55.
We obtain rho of 0.11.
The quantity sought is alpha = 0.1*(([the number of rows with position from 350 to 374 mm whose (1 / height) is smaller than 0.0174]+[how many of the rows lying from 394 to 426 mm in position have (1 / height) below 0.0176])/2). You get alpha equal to 0.65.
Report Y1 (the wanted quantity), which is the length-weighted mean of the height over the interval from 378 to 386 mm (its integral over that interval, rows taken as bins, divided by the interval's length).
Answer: 59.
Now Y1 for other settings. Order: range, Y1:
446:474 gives 50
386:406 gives 60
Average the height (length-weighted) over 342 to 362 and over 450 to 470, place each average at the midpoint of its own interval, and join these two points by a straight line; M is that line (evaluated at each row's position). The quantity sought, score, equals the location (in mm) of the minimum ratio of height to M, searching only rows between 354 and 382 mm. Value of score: 356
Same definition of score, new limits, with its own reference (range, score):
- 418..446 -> 444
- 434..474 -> 472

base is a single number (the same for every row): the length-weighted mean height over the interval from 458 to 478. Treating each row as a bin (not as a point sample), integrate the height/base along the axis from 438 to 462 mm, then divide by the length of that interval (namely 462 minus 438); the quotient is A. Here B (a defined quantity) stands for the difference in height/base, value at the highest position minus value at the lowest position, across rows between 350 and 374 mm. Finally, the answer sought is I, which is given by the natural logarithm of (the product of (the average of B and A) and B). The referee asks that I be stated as -3.3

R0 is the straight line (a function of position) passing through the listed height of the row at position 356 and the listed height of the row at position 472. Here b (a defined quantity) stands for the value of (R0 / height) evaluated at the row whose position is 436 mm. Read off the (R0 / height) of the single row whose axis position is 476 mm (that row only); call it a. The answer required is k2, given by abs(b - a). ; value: 0.07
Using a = 0.79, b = 0.73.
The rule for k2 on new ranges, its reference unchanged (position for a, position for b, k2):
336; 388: 0.30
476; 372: 0.12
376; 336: 0.27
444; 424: 0.01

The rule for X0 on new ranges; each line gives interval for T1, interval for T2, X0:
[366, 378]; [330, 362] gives -11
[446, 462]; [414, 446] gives 1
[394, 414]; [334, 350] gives -6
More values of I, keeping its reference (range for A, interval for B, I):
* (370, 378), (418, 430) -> -4.3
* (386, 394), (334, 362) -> -2.2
